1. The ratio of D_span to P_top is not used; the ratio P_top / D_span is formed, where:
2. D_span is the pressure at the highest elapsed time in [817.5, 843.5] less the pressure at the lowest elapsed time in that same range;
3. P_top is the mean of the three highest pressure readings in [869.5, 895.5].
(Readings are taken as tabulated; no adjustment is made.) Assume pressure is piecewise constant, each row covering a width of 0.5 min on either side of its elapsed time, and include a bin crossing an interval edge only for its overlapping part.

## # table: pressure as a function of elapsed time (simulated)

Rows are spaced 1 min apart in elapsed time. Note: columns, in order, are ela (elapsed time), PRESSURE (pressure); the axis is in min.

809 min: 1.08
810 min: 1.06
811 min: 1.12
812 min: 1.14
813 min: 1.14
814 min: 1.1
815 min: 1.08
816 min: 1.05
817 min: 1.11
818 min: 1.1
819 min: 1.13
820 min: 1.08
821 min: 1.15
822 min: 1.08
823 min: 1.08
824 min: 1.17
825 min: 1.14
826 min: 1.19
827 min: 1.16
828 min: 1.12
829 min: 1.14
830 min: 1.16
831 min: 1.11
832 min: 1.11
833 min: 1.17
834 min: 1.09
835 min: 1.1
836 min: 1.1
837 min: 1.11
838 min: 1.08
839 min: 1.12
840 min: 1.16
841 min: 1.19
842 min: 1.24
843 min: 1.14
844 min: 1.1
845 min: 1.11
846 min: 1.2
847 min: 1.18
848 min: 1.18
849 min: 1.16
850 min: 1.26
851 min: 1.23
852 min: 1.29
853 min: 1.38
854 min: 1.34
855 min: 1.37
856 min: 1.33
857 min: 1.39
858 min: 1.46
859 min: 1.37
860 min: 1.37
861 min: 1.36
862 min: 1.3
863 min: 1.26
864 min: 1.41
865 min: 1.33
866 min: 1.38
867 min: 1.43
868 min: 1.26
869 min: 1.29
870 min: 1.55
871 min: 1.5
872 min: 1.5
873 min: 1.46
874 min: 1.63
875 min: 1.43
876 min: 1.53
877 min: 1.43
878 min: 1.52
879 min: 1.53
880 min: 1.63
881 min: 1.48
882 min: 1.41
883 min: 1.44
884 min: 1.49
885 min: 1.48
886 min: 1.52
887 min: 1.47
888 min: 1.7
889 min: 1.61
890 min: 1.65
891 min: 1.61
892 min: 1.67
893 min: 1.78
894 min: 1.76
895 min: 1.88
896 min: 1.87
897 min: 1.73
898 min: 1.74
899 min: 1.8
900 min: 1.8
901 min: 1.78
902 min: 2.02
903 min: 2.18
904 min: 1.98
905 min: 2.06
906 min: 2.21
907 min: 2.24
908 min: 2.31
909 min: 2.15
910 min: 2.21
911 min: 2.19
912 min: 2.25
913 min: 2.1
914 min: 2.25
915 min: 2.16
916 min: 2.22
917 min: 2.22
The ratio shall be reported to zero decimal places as 45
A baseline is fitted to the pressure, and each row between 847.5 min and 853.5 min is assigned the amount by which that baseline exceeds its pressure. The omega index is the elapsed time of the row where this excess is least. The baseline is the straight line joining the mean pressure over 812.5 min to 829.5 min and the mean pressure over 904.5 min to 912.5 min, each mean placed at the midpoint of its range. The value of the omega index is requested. 853 min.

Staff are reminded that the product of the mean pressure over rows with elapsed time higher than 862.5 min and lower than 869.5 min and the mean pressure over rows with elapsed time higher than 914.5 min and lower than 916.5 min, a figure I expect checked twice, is 2.9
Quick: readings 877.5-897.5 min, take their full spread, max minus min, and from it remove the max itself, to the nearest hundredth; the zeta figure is -1.41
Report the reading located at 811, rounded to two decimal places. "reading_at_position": 1.12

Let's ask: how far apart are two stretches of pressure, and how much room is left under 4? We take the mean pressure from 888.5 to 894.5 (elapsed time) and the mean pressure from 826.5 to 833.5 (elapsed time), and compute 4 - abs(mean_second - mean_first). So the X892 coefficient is 3.5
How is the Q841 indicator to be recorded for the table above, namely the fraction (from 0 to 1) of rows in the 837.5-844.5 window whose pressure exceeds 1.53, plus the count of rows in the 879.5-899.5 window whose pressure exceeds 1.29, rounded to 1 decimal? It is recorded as 20.0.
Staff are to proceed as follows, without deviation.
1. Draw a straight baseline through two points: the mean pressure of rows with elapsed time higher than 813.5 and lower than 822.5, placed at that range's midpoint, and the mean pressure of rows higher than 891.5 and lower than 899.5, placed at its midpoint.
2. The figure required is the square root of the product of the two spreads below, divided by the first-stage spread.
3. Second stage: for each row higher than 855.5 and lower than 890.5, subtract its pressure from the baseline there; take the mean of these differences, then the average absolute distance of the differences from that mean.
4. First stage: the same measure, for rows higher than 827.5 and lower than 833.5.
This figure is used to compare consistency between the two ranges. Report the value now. 1.73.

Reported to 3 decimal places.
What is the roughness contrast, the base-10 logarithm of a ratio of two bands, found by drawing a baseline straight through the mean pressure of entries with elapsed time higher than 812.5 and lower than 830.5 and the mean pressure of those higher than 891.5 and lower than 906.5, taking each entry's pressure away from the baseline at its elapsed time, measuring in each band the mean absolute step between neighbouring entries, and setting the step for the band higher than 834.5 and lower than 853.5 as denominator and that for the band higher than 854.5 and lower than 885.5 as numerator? 0.280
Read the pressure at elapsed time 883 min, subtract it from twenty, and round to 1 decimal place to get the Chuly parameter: 18.6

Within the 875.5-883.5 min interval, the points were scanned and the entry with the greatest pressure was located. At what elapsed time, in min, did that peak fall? 880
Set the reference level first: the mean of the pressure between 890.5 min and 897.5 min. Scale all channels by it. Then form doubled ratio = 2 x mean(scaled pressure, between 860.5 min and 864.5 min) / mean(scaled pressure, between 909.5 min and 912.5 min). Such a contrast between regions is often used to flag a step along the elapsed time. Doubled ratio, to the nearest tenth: 1.2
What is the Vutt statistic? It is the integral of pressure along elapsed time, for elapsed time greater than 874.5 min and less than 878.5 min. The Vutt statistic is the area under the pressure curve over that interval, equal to 5.9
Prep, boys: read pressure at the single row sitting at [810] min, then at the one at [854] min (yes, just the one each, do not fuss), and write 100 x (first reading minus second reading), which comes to -28.0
